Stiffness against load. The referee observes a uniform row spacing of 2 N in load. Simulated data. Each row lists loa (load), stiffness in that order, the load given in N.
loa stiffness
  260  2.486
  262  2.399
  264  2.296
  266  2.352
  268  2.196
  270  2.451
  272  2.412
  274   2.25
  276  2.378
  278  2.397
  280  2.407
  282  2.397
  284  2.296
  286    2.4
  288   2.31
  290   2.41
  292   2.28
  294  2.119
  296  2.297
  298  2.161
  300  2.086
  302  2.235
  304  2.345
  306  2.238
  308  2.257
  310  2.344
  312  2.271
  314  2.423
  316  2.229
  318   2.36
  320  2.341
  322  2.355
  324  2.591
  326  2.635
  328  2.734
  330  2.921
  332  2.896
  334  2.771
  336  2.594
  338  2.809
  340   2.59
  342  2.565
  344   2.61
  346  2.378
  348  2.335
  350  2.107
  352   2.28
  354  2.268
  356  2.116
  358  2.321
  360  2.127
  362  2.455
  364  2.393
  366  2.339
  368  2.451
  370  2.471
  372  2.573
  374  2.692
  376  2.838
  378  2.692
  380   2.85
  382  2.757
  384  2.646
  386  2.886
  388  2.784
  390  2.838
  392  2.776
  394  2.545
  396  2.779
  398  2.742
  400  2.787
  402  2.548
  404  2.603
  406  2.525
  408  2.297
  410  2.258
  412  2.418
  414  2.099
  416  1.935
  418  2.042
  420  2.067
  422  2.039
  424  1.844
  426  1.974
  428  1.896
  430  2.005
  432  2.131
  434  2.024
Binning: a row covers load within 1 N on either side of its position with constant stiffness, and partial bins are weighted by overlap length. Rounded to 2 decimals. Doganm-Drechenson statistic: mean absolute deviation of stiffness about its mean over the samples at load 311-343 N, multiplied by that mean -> 0.46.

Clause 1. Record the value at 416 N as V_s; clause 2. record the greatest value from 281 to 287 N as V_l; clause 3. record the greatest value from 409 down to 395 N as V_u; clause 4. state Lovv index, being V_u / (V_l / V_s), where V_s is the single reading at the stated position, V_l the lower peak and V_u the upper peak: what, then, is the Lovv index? 2.25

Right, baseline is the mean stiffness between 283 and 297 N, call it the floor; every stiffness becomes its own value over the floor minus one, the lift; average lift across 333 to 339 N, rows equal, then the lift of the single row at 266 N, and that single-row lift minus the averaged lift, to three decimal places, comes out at -0.162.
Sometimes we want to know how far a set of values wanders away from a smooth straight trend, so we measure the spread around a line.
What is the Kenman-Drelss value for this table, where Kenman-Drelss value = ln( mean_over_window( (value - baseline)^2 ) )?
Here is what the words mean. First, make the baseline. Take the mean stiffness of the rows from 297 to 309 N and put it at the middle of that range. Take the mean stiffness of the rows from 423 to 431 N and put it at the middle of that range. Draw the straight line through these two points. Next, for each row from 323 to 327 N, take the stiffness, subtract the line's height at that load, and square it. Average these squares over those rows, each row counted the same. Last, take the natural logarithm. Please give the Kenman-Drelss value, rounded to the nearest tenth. -1.6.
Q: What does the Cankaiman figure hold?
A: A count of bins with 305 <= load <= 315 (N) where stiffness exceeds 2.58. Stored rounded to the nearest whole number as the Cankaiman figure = 0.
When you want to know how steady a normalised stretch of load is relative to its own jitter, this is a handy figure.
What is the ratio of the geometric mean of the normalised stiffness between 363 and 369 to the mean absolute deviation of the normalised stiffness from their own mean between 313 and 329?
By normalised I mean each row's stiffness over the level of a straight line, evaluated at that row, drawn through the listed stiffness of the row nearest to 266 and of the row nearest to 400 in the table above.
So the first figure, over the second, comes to 17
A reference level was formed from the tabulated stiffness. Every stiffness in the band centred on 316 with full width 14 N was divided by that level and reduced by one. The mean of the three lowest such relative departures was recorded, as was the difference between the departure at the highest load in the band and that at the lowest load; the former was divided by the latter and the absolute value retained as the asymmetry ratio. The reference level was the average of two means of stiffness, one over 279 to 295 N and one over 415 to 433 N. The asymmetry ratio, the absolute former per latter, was 10.9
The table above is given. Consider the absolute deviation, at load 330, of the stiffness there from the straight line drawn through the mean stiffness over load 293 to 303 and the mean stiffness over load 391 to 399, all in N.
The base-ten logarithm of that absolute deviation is -0.25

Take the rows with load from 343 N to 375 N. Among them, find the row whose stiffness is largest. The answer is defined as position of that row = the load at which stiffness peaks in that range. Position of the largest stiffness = 374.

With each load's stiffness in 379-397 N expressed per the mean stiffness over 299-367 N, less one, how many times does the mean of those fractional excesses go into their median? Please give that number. 1.05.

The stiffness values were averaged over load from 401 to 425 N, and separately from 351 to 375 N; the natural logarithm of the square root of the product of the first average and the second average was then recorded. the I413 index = 0.832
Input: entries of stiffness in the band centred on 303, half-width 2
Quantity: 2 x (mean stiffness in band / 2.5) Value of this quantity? 1.83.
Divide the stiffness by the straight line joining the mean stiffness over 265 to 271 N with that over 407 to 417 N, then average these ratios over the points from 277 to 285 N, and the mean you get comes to 1.02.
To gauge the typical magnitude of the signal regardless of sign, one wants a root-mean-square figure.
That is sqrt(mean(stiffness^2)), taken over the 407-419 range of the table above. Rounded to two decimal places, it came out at 2.18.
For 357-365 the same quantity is 2.33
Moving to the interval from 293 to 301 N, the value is 2.17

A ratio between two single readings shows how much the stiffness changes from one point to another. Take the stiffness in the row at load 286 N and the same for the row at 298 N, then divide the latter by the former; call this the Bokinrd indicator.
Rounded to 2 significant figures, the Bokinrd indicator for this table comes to 0.90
